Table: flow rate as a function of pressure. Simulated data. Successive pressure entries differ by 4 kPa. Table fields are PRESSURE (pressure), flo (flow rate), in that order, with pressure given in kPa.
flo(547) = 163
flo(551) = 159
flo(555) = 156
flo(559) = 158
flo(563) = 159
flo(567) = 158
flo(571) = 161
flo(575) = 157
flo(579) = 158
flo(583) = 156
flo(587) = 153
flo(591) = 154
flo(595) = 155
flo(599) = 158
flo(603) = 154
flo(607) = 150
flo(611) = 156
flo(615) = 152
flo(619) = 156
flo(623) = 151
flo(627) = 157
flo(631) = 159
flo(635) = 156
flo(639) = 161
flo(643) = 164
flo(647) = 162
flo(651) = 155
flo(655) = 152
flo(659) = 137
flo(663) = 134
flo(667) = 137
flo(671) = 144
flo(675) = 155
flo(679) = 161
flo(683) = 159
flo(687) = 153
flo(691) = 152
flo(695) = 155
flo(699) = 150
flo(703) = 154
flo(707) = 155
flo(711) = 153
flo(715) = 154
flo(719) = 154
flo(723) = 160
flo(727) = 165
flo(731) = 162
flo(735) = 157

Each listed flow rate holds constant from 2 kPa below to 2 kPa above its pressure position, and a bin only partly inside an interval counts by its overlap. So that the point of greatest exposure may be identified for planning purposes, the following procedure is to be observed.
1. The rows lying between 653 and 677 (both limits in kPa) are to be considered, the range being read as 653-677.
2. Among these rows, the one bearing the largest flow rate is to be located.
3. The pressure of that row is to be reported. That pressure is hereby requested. 675 kPa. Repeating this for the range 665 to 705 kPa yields 679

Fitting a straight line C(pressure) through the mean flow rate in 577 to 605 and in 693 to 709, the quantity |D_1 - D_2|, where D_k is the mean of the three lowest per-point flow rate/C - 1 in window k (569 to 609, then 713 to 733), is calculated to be 0.04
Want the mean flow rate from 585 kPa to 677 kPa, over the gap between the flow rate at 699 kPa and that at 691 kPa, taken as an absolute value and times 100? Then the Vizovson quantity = 7635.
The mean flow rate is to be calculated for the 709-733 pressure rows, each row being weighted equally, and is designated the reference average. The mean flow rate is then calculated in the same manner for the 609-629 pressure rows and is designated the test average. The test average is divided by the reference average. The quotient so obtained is 0.98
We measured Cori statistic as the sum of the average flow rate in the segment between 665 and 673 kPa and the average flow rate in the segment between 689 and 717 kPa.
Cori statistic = 294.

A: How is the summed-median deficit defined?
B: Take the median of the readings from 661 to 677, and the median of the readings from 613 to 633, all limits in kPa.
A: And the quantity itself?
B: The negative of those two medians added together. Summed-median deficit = -296.5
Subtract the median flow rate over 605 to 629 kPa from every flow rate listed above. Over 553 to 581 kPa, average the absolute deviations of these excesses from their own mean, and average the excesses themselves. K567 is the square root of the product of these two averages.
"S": 2.1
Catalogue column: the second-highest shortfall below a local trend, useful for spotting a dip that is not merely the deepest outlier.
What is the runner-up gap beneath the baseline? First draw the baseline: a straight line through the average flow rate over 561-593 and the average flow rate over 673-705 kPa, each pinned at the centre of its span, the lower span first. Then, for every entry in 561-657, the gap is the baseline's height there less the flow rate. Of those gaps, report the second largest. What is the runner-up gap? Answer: 5.1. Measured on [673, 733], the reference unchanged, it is 2.8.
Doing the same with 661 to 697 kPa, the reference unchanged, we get 18.3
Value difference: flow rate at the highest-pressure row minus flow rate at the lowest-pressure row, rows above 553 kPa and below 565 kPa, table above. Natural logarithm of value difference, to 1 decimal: 1.1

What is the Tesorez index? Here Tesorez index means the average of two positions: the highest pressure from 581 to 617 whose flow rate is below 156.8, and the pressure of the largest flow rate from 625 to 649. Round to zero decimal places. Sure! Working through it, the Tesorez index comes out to 629 kPa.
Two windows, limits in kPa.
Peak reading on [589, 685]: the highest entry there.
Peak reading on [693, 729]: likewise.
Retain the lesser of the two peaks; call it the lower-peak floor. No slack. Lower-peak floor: 164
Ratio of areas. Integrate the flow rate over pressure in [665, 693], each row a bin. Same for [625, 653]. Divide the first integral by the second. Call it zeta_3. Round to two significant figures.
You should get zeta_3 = 0.95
